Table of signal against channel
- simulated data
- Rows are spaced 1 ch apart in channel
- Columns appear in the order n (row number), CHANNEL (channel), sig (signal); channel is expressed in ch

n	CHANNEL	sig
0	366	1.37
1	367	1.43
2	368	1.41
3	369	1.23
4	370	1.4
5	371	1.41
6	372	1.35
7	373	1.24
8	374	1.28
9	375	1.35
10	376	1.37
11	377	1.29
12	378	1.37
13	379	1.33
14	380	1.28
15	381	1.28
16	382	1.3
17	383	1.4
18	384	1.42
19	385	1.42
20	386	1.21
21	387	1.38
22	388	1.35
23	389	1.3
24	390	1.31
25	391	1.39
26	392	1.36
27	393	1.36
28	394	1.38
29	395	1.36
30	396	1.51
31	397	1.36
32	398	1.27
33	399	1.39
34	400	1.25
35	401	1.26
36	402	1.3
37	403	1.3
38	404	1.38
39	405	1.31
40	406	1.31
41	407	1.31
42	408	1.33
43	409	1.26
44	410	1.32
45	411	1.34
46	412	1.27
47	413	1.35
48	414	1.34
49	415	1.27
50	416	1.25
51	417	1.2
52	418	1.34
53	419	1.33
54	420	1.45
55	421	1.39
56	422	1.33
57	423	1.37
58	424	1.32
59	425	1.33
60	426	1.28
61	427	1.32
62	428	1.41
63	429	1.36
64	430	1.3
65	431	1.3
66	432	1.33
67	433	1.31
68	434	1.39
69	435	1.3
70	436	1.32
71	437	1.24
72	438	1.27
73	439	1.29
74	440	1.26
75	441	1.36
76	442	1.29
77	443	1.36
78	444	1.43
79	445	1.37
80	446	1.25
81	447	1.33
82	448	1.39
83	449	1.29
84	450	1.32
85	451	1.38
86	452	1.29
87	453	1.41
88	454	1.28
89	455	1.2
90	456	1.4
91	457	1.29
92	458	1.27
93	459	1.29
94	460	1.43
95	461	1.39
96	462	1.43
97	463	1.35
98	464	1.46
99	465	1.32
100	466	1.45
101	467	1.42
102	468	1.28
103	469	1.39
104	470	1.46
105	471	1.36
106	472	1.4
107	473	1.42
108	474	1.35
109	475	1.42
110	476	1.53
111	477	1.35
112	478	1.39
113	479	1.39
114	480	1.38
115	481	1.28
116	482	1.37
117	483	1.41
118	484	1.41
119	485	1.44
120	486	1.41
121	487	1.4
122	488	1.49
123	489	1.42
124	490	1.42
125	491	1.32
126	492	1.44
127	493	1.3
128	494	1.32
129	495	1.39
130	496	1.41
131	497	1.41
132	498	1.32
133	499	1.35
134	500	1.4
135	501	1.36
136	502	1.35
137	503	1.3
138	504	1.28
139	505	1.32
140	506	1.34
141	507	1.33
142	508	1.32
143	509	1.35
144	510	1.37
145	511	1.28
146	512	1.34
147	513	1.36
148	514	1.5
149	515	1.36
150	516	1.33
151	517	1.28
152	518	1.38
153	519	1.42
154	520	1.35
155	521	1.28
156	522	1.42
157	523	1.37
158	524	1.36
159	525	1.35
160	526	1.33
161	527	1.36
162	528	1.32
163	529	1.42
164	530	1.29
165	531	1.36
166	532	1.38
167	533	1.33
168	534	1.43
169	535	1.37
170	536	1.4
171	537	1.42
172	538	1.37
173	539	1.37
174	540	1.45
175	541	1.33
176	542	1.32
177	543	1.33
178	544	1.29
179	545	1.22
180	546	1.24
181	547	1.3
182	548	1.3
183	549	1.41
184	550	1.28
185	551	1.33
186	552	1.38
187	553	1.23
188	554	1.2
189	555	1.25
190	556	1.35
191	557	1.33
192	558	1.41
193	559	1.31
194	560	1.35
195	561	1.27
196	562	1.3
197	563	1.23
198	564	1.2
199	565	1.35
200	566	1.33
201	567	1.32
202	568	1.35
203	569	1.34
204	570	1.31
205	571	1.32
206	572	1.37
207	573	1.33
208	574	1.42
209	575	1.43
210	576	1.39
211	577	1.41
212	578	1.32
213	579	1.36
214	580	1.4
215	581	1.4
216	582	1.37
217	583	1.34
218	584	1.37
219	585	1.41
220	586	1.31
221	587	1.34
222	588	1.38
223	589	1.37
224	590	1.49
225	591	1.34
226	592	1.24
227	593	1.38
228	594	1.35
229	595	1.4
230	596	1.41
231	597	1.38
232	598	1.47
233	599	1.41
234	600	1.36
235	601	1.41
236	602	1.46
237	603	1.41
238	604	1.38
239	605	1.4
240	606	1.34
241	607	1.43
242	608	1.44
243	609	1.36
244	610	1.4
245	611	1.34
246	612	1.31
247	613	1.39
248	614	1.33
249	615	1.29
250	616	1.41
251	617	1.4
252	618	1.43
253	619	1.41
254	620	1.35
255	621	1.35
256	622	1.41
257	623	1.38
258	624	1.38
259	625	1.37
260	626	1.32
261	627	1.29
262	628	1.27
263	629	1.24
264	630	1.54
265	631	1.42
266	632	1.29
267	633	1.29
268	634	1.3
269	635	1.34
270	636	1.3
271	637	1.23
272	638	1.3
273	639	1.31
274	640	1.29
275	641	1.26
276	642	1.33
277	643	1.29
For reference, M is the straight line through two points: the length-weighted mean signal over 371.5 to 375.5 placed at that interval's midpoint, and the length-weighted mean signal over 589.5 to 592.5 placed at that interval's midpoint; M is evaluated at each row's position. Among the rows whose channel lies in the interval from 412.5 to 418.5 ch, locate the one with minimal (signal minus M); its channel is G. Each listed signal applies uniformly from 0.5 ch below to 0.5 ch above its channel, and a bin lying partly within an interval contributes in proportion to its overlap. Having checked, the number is 417 ch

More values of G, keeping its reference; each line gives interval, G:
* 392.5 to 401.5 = 400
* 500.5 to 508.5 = 504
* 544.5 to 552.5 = 545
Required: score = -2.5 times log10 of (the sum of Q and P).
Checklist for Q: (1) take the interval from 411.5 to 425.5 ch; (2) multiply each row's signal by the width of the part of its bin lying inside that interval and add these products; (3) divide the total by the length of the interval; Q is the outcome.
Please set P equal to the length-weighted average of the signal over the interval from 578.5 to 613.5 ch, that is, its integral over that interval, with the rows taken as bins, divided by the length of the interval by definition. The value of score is -1.081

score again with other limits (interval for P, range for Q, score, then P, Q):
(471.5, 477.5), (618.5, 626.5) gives -1.111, 1.41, 1.37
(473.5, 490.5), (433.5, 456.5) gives -1.089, 1.40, 1.32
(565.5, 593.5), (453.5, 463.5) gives -1.076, 1.36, 1.33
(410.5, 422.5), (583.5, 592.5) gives -1.071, 1.32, 1.36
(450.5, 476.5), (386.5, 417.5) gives -1.077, 1.37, 1.32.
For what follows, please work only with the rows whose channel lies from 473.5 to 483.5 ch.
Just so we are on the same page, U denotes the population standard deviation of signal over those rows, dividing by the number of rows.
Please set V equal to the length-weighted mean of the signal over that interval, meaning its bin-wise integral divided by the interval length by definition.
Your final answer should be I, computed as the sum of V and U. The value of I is 1.45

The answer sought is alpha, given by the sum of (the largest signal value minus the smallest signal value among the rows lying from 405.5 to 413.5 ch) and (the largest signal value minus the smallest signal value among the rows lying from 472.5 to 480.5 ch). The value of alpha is 0.27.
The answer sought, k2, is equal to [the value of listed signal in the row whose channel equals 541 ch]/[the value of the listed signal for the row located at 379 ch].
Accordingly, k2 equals 1.000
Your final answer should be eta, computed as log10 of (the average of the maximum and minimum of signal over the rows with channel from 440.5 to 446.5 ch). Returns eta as 0.127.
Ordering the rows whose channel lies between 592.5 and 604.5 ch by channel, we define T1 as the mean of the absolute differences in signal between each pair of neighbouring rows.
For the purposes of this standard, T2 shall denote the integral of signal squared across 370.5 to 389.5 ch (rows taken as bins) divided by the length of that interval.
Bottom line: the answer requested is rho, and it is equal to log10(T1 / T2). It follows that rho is -1.59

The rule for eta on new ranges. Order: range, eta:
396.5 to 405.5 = 0.121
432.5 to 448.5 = 0.125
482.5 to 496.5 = 0.145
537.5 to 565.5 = 0.122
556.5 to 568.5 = 0.116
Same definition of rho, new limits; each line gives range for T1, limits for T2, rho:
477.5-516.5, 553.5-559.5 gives -1.55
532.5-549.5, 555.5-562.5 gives -1.56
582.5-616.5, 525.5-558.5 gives -1.48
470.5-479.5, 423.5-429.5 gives -1.43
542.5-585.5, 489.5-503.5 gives -1.57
